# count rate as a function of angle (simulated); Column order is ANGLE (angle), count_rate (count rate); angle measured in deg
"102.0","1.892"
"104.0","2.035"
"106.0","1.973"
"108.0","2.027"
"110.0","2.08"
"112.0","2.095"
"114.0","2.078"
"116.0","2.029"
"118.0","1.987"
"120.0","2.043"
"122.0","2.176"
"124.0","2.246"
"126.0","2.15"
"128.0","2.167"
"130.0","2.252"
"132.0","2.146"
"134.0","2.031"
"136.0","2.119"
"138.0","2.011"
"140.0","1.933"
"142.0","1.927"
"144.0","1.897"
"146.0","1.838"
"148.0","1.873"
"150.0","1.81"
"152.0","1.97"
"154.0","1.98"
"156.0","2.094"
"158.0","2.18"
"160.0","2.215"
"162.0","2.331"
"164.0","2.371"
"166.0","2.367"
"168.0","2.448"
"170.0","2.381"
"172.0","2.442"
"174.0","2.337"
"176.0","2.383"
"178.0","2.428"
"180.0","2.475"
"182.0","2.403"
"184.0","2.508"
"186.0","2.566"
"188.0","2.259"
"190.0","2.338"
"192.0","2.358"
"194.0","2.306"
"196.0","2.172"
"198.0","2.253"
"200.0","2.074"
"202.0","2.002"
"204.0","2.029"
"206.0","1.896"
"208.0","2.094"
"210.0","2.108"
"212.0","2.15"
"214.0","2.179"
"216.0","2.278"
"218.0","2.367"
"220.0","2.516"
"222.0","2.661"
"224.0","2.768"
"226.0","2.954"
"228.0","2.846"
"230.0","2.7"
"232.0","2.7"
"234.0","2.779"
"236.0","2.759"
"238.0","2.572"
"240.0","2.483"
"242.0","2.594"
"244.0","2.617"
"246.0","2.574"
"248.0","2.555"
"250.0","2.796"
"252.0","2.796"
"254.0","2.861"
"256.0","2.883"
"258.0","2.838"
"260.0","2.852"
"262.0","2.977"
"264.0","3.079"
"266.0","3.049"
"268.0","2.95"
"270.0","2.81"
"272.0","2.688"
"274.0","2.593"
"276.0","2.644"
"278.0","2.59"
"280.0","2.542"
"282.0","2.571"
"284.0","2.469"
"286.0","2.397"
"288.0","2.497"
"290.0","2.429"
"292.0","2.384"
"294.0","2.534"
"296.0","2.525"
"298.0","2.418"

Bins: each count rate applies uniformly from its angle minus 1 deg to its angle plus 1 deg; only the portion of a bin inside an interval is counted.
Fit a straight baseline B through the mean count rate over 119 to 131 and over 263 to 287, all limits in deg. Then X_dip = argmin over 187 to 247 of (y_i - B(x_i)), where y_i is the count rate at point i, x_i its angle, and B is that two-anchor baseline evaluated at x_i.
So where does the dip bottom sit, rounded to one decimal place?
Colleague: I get 206.0 deg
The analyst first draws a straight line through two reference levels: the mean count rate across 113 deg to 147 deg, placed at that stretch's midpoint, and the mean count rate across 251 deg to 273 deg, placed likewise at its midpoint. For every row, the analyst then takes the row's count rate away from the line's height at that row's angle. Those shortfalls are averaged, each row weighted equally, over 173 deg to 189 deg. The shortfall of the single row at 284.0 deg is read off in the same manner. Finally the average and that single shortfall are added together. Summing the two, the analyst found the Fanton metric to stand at 0.5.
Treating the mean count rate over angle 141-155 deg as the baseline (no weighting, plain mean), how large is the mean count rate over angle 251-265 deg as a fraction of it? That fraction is 1.53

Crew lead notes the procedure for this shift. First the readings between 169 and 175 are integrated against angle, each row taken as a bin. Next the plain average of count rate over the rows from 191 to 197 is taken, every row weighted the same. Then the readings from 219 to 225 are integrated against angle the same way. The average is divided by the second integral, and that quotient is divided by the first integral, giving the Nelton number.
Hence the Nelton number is 0.0100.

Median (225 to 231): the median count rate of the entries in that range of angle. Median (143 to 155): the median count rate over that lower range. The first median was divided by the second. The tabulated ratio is 1.51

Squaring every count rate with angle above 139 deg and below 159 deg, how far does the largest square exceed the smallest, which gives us 1.5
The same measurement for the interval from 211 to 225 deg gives 3.0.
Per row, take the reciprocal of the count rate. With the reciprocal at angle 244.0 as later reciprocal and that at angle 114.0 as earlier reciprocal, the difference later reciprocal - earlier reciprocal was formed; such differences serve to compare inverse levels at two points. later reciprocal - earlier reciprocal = -0.099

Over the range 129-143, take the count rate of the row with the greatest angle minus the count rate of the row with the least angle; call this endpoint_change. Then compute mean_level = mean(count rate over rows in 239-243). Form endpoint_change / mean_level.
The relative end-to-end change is -0.13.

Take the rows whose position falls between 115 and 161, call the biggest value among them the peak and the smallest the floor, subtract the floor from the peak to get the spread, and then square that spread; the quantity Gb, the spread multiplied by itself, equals 0.20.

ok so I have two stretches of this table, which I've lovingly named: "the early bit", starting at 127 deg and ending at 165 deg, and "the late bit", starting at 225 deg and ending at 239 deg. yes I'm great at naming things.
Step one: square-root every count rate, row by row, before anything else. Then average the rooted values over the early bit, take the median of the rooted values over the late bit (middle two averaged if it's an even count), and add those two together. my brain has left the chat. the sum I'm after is 3.10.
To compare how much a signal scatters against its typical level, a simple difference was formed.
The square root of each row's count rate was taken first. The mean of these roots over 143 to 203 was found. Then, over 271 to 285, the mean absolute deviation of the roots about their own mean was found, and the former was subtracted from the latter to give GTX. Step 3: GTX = -1.48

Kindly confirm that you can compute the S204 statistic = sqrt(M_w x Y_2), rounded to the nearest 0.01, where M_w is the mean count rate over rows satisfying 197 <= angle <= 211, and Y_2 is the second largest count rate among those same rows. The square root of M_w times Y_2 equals 2.09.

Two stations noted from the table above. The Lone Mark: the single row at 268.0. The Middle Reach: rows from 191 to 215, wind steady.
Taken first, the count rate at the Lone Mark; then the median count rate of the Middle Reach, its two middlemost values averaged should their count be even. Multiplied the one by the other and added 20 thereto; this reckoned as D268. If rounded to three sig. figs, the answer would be 26.3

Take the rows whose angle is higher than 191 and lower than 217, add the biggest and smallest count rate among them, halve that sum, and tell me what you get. 2.13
